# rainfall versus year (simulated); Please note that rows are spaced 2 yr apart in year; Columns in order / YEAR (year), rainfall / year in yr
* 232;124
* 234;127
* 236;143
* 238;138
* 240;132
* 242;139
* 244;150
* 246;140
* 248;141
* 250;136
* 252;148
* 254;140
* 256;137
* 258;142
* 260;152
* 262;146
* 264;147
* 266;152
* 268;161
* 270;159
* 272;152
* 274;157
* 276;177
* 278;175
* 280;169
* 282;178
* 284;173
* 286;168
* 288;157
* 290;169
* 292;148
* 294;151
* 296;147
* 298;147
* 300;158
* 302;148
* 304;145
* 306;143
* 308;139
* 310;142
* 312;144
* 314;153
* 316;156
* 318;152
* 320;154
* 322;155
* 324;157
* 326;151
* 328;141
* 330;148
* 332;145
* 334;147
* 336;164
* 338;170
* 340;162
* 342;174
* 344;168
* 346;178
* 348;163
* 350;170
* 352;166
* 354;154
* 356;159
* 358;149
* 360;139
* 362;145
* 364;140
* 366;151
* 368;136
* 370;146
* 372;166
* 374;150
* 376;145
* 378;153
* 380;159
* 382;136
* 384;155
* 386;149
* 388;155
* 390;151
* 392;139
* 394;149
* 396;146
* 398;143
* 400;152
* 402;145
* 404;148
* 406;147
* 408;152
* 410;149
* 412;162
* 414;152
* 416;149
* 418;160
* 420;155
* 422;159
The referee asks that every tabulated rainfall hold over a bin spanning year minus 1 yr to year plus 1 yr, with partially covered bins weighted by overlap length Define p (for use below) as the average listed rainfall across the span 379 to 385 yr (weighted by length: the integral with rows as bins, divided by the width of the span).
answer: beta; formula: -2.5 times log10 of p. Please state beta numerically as -5.44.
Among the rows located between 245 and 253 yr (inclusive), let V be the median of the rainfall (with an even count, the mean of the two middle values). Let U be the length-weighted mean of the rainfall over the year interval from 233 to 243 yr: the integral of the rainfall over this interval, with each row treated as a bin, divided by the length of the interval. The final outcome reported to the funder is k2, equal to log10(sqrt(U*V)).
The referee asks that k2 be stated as 2.14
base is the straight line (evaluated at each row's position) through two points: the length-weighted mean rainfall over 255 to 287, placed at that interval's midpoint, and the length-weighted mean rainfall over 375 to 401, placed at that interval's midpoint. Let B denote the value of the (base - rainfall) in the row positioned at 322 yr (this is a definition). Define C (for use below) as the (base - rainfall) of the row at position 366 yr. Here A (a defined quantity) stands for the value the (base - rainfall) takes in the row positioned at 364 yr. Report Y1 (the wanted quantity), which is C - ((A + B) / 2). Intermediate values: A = 11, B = 0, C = 0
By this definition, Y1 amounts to -6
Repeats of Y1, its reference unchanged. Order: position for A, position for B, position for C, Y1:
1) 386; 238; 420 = -21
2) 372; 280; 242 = 36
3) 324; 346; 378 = 11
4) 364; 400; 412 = -19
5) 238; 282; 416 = -5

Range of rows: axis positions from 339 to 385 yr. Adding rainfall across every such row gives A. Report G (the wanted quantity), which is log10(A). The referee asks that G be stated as 3.55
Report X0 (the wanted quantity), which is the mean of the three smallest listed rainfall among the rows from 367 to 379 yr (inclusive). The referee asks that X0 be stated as 142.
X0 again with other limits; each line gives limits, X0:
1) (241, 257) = 137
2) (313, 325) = 153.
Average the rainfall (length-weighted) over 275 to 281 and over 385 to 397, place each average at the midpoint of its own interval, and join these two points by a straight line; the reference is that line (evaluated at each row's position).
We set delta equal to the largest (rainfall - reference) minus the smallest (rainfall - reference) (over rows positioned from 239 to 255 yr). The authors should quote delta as 19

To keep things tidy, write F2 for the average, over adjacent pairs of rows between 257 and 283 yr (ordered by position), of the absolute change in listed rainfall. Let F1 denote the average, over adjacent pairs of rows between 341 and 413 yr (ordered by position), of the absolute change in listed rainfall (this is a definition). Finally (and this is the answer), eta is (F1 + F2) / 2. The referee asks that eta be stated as 7.8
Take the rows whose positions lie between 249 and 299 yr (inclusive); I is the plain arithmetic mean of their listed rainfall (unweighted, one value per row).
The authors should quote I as 156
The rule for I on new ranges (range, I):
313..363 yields 157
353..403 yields 148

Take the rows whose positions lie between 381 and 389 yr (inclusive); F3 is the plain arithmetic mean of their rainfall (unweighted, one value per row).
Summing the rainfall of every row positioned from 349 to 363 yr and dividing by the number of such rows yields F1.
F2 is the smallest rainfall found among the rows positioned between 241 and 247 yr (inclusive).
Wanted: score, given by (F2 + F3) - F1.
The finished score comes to 133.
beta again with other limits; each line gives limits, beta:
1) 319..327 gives -5.47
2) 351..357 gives -5.51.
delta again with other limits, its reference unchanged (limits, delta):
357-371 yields 15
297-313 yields 17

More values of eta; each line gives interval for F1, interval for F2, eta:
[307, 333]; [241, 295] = 5.9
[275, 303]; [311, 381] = 7.8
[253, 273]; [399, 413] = 5.3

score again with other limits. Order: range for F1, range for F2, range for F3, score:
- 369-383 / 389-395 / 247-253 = 130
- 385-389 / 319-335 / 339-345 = 157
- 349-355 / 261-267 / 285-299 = 138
